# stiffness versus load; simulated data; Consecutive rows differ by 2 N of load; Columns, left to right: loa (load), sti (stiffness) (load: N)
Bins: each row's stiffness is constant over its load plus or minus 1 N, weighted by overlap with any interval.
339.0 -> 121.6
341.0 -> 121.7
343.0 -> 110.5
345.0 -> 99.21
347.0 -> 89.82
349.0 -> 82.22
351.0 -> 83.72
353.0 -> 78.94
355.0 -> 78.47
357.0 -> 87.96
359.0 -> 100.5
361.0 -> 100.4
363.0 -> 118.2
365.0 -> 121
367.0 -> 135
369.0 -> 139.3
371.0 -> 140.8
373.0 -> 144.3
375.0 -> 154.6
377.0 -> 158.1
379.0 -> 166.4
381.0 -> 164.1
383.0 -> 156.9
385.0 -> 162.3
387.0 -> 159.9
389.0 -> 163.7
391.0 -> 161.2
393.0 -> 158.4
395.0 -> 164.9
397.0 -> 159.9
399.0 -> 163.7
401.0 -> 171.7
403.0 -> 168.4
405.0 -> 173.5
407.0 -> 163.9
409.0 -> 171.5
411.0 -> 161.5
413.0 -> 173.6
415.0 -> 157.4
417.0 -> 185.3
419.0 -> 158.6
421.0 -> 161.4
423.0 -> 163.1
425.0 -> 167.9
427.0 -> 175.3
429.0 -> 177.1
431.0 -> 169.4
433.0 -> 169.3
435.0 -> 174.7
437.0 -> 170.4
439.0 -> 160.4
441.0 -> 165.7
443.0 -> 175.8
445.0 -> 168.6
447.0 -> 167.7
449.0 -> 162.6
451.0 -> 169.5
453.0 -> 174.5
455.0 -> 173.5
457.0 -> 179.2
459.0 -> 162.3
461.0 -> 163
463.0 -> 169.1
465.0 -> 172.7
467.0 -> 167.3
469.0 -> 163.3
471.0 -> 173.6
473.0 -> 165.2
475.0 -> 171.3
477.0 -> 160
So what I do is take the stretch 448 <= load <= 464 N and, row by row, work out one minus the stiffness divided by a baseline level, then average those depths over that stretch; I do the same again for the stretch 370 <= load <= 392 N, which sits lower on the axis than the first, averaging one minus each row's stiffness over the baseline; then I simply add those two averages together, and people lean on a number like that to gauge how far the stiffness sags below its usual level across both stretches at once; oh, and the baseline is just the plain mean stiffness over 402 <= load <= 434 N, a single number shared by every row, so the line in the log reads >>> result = 0.06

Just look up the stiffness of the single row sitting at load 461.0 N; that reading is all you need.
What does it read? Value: 163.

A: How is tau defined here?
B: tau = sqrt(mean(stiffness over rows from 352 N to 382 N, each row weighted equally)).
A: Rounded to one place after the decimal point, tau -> 11.2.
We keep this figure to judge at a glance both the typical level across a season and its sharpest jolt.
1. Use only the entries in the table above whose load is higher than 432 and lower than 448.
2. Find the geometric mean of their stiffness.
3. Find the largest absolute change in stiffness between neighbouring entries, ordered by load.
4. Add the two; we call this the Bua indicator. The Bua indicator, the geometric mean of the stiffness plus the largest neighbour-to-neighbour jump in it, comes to 179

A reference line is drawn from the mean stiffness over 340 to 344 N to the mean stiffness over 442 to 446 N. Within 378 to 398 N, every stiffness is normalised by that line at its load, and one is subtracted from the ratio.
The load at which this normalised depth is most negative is 397.0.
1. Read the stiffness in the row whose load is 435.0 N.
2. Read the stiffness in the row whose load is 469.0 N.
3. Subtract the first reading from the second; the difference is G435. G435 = -11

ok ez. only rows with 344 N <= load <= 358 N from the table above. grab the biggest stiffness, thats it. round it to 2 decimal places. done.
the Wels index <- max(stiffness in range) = 99.21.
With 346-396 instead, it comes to 166.40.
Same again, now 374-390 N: 166.40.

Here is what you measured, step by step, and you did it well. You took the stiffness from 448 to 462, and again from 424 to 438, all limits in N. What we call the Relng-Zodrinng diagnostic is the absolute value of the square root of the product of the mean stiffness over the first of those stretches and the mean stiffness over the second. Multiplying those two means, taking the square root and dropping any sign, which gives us 171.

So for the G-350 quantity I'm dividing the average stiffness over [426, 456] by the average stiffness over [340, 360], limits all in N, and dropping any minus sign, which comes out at 1.83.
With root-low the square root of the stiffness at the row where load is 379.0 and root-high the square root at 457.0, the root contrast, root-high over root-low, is 1.04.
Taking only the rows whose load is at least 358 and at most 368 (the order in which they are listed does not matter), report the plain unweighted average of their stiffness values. 115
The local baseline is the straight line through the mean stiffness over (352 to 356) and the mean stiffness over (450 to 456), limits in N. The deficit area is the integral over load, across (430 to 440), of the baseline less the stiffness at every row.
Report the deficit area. -134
